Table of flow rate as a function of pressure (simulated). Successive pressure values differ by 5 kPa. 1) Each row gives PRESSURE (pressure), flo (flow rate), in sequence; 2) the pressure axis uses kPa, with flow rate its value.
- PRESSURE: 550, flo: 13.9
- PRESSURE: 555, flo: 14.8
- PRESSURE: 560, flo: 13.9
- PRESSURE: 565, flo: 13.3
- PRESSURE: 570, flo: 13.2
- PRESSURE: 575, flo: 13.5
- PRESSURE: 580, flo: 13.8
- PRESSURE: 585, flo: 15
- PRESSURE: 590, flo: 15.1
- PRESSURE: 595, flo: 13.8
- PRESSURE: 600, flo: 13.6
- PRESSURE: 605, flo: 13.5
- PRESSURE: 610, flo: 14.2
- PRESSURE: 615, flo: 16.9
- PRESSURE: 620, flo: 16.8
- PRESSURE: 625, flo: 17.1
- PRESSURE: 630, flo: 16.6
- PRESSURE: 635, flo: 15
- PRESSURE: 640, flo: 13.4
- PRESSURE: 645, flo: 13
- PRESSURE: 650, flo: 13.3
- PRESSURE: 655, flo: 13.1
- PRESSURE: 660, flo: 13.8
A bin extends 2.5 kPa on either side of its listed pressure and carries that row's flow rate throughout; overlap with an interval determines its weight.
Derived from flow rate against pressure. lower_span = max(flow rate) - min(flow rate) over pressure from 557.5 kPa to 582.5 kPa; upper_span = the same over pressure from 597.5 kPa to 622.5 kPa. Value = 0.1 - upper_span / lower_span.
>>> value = -5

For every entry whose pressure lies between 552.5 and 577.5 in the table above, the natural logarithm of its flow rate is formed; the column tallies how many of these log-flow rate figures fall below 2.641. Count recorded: 4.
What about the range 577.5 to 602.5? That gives 3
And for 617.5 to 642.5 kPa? 1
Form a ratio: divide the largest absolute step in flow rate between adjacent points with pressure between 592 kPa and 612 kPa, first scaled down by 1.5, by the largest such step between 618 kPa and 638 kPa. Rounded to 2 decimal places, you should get 0.29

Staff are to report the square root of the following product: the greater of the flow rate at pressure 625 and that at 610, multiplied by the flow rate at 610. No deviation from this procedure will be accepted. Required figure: 15.6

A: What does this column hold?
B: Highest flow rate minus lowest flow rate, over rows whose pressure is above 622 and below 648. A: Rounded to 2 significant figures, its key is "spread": 4.1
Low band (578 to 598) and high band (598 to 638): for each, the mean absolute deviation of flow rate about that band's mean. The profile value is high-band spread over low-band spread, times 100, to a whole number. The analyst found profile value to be 222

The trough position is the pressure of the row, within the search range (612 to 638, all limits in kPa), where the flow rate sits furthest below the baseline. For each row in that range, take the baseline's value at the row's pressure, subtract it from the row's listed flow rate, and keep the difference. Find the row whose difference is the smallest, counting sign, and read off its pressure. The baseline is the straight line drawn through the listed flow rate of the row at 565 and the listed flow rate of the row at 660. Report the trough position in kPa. 635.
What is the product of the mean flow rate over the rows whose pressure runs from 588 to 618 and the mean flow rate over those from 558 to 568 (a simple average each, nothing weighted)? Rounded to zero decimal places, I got 197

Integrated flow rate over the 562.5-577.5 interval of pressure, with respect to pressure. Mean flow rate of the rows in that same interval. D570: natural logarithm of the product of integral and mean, 7.9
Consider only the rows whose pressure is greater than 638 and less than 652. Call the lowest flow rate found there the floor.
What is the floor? 13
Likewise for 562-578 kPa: 13.2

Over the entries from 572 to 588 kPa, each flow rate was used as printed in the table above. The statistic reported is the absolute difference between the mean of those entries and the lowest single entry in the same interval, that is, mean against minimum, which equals 0.60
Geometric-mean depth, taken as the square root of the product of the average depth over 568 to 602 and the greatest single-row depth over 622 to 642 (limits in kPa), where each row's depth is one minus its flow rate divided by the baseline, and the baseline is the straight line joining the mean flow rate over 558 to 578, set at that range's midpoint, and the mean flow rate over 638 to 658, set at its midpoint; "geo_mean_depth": 0.024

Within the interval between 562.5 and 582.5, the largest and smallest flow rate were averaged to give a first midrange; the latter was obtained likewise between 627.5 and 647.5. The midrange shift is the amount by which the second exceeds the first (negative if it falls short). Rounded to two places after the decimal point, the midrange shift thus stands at 1.30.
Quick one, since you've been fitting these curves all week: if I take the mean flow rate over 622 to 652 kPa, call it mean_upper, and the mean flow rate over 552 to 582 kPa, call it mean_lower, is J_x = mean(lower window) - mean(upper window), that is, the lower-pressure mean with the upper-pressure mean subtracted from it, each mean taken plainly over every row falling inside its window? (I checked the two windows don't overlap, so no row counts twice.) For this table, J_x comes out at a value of -1.0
